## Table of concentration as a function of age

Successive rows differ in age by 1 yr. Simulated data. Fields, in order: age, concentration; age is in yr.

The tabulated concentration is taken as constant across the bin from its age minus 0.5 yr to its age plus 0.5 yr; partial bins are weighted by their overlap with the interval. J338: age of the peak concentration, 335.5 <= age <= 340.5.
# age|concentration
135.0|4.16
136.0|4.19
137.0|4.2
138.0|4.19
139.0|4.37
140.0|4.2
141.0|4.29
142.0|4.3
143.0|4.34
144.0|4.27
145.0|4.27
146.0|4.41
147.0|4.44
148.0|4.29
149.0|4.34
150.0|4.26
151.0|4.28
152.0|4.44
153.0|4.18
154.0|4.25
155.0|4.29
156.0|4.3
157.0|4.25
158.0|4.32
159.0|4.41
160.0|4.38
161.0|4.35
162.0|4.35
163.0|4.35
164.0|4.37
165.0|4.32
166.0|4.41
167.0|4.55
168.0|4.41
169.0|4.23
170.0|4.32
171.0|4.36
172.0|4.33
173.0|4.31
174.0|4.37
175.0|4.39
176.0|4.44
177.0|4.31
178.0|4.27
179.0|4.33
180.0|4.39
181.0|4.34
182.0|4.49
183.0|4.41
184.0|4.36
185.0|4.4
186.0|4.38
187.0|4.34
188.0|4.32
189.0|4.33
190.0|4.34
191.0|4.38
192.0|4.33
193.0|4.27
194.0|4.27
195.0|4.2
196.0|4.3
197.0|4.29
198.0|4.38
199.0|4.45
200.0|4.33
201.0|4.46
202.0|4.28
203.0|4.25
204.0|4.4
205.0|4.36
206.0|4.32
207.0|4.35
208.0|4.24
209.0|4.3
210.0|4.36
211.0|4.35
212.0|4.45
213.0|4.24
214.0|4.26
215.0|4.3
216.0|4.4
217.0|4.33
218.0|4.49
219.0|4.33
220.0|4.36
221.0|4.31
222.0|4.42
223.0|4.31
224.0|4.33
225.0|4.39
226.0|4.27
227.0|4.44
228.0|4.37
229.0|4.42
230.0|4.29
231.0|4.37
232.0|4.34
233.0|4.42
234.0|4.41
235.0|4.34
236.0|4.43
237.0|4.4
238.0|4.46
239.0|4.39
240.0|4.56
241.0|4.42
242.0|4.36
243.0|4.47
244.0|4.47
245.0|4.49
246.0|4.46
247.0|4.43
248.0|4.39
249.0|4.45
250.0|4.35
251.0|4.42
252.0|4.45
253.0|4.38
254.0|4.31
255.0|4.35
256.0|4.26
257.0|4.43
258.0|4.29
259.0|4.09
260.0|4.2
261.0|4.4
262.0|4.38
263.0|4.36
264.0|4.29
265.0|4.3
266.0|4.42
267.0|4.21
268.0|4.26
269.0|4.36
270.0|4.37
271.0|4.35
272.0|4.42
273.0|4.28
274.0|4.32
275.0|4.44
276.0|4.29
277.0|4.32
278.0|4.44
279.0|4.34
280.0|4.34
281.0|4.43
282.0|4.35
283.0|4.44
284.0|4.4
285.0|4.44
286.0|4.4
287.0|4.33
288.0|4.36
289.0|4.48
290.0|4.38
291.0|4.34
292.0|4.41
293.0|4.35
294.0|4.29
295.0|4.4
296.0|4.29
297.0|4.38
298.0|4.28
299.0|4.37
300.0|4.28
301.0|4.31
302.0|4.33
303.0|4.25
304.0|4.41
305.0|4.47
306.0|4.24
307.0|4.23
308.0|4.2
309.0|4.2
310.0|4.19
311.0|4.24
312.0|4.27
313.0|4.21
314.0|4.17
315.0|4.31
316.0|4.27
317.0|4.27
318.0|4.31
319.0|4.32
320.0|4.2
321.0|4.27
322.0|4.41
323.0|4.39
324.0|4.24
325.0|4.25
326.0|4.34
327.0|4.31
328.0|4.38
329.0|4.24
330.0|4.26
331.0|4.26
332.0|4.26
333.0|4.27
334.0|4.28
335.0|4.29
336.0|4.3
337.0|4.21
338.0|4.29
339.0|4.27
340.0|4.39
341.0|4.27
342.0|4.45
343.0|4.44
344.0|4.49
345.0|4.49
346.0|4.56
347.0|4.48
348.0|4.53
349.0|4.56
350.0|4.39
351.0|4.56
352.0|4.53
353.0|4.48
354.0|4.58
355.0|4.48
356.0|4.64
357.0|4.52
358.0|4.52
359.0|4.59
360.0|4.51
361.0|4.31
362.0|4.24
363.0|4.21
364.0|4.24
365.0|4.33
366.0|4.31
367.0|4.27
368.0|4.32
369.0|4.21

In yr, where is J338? 340.0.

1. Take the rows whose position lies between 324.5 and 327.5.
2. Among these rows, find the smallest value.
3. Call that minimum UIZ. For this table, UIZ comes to 4.25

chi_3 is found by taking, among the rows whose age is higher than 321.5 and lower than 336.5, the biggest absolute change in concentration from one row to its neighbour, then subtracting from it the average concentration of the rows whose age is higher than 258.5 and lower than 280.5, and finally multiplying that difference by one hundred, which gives -418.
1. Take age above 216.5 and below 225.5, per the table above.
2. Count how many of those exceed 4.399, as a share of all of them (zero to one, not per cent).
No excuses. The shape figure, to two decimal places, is 0.22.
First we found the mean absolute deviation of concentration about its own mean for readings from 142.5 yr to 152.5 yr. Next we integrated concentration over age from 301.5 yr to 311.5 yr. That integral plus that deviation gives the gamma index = 42.8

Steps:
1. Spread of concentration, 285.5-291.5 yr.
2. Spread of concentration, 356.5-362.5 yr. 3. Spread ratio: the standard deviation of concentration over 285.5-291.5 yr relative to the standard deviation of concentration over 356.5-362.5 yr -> 0.4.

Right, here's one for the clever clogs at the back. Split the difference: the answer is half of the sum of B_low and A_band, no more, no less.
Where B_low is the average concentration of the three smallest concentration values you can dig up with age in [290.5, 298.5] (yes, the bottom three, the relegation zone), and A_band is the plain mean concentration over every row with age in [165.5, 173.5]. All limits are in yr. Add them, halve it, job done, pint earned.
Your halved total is 4.33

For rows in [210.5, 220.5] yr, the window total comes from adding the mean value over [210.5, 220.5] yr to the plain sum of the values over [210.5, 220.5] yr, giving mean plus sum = 47.9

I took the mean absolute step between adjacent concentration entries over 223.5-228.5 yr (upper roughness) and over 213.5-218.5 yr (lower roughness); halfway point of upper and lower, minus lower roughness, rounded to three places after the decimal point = 0.006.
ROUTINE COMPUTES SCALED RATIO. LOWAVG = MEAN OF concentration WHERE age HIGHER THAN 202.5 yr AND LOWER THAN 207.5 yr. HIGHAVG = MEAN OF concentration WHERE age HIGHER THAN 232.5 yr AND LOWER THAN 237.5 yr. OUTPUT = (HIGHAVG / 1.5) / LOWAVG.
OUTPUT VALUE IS 0.677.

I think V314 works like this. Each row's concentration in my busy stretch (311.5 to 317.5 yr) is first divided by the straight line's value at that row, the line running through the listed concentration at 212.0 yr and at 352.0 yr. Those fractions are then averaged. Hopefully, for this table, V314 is 0.943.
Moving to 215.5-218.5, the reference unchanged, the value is 0.990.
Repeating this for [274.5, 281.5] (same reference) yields 0.974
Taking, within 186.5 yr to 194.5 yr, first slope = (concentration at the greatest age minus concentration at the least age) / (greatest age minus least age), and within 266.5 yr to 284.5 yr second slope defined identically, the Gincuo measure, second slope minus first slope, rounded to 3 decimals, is 0.021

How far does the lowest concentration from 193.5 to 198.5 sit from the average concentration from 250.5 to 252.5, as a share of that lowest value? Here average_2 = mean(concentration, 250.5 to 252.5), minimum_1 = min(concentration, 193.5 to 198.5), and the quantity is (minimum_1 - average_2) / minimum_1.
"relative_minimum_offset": -0.06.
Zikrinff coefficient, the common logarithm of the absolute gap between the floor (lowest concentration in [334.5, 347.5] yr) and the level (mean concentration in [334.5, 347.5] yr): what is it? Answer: -0.77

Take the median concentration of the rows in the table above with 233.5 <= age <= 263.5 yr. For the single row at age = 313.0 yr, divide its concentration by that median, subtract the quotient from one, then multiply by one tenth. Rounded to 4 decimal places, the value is 0.0043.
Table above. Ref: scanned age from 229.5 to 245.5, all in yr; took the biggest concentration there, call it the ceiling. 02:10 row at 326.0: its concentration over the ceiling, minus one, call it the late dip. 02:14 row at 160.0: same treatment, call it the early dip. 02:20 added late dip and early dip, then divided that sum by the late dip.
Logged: 1.8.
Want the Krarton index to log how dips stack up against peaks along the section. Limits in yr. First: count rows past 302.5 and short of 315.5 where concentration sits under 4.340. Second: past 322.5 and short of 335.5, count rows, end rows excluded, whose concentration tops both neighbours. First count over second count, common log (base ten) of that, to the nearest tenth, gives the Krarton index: 0.7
